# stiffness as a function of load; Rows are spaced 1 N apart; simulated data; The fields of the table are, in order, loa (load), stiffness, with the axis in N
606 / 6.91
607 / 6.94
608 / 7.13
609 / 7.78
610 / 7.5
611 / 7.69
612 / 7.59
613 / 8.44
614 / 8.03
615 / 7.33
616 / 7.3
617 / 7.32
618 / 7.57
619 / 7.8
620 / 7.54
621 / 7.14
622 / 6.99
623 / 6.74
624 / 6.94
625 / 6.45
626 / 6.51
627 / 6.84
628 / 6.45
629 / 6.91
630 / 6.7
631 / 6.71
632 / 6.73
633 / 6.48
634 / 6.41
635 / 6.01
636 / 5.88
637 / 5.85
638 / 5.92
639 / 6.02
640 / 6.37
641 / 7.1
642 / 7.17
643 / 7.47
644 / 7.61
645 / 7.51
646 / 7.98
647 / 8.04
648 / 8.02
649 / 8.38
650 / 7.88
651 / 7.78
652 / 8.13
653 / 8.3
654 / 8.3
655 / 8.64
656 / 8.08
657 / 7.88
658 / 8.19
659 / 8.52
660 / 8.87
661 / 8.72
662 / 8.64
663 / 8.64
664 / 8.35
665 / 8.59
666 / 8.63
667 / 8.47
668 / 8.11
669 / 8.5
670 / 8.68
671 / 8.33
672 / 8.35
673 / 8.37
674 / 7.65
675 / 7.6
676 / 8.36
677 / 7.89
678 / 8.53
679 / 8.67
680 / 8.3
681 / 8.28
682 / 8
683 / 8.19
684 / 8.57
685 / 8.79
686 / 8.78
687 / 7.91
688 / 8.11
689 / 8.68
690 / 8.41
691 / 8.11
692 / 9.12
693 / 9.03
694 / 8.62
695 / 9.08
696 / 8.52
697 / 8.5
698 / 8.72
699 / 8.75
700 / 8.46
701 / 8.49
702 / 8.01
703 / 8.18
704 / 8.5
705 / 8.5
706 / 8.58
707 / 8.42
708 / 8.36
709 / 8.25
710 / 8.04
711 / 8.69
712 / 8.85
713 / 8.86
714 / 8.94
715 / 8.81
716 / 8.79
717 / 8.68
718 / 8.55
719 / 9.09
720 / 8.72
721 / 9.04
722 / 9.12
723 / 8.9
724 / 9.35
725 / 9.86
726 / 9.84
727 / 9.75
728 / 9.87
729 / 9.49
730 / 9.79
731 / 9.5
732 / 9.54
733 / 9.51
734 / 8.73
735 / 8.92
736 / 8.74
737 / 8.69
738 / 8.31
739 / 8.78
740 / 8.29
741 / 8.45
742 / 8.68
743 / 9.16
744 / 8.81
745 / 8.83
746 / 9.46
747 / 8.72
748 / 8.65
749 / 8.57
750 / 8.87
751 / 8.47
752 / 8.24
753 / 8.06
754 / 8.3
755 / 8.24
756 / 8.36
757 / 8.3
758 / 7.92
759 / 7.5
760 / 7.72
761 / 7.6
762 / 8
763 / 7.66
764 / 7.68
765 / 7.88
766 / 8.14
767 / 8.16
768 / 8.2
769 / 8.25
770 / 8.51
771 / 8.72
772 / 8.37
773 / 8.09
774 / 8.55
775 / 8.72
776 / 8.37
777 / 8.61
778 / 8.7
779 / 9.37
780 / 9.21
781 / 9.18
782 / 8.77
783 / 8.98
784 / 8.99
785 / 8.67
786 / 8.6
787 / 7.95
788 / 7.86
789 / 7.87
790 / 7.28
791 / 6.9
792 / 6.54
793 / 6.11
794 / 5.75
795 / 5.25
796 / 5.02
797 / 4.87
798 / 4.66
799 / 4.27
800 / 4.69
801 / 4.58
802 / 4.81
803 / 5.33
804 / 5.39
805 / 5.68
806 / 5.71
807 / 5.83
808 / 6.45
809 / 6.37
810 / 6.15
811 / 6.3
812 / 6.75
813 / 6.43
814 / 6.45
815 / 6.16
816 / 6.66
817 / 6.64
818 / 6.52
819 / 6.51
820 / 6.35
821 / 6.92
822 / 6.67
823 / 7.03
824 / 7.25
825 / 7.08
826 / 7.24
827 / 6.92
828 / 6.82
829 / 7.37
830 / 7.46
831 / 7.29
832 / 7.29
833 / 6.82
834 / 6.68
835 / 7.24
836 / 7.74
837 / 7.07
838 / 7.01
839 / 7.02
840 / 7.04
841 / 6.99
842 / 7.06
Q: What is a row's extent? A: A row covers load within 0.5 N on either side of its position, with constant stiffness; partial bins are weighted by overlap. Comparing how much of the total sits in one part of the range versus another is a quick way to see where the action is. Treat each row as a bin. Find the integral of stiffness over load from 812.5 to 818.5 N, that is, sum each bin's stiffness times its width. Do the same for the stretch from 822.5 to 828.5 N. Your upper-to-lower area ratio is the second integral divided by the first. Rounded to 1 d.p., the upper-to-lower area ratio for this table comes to 1.1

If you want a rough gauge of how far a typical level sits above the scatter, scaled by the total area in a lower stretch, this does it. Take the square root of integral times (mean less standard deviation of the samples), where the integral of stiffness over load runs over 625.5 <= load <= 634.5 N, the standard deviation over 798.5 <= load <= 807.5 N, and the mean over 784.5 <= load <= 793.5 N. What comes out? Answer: 20.4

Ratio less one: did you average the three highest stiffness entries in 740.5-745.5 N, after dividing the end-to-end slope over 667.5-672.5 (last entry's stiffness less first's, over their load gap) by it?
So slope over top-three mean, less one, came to -0.993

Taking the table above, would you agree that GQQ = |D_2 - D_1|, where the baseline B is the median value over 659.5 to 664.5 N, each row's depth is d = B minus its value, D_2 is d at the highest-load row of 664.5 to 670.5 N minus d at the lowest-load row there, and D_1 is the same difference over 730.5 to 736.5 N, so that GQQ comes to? 0.85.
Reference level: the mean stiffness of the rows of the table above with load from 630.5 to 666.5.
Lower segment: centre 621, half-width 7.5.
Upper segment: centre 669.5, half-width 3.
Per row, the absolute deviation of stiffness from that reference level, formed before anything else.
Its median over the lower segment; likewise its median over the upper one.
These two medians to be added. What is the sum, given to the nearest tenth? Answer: 1.3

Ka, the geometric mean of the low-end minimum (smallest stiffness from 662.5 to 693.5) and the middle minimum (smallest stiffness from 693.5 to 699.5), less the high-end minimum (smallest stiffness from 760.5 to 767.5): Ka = 0.44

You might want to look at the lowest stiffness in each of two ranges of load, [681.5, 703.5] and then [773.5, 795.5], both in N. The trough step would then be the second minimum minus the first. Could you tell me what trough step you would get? -2.7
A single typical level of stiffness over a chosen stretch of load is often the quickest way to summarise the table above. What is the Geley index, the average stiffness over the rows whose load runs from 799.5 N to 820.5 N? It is 6.0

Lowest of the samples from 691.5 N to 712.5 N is 8.01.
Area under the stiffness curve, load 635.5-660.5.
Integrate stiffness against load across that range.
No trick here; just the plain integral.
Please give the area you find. 190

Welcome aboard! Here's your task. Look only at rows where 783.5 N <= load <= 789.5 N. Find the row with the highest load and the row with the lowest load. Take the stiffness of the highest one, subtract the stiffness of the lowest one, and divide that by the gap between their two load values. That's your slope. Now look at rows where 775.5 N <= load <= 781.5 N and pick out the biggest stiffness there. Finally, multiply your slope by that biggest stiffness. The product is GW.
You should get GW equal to -2.1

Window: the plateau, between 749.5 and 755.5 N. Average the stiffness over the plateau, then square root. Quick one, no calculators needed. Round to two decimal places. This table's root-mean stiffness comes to 2.89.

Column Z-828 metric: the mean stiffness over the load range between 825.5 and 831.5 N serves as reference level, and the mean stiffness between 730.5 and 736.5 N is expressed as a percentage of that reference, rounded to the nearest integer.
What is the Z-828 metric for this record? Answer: 127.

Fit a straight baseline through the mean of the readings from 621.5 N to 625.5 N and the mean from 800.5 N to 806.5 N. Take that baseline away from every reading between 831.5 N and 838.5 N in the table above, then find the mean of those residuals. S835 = 2.1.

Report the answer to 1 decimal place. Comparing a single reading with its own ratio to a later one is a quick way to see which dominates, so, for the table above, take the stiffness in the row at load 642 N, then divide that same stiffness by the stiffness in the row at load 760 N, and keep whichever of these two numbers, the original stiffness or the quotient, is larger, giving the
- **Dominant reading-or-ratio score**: 7.2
